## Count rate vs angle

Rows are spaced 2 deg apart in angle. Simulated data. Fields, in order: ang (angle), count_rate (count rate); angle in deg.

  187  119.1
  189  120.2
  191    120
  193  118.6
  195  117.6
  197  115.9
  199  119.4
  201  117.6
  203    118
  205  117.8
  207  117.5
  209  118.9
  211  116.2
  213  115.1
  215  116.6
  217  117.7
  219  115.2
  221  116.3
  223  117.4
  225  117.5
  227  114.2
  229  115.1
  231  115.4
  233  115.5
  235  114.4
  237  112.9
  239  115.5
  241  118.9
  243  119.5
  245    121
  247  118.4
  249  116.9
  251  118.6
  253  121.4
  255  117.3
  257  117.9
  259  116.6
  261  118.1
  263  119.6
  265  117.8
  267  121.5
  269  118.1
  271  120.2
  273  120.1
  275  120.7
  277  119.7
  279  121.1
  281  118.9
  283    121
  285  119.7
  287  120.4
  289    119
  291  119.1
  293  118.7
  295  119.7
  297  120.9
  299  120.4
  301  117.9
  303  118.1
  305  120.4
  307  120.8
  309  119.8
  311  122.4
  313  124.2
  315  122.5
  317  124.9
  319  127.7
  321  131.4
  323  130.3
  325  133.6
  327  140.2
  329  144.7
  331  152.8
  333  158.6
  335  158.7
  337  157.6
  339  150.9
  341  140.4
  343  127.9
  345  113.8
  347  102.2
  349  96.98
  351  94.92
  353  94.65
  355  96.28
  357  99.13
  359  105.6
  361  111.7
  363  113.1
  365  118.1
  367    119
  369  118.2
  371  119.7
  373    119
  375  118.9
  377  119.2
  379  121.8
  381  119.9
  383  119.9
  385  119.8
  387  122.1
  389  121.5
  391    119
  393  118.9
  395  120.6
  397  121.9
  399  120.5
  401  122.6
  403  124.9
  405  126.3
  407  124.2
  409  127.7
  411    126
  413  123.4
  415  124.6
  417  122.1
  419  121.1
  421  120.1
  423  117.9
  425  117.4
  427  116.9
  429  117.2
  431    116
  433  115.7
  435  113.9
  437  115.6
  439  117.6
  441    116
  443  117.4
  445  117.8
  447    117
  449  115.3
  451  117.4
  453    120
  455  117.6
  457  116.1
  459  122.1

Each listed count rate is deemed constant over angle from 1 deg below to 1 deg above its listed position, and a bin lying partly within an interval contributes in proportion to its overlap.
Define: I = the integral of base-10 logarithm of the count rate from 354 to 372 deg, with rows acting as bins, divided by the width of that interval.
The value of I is 2.04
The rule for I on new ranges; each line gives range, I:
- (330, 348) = 2.14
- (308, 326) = 2.10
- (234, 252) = 2.07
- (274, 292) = 2.08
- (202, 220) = 2.07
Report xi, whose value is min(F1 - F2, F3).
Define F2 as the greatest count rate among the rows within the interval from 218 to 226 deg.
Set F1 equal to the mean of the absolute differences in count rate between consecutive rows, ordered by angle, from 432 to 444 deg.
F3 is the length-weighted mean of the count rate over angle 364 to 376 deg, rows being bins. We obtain -115.8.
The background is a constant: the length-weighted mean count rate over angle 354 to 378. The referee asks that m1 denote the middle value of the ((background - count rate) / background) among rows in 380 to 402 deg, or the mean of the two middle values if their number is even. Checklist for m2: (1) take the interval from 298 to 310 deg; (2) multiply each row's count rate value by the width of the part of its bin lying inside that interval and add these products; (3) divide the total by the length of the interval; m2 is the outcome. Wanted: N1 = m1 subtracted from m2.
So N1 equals 119.6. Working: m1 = -0.065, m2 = 120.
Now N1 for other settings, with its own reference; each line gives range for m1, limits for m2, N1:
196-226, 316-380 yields 123.8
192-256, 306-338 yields 135.7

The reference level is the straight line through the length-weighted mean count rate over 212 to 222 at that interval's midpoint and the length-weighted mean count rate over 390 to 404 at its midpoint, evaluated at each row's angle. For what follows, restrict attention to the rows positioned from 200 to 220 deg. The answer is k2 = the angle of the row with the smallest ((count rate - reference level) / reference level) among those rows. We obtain 219 deg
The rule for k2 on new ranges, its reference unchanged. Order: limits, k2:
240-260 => 259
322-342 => 323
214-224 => 219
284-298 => 293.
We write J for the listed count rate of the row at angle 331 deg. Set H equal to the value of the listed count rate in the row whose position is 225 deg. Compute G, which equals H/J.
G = 0.77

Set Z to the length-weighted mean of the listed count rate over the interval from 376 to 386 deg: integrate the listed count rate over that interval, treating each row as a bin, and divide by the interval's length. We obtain 120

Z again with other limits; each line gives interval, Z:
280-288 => 120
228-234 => 115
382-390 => 121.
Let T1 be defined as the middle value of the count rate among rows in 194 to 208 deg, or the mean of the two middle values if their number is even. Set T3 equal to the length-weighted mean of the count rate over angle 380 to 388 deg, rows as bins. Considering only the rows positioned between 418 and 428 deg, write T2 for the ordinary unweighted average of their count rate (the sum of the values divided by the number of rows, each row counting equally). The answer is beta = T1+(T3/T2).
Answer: 119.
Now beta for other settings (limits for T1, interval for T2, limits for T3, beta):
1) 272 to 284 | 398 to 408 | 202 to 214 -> 121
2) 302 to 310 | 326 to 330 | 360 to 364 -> 121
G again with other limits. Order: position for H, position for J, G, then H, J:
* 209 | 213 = 1.03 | 118.9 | 115.1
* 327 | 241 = 1.18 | 140.2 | 118.9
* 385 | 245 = 0.99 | 119.8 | 121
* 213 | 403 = 0.92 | 115.1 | 124.9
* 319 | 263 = 1.07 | 127.7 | 119.6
